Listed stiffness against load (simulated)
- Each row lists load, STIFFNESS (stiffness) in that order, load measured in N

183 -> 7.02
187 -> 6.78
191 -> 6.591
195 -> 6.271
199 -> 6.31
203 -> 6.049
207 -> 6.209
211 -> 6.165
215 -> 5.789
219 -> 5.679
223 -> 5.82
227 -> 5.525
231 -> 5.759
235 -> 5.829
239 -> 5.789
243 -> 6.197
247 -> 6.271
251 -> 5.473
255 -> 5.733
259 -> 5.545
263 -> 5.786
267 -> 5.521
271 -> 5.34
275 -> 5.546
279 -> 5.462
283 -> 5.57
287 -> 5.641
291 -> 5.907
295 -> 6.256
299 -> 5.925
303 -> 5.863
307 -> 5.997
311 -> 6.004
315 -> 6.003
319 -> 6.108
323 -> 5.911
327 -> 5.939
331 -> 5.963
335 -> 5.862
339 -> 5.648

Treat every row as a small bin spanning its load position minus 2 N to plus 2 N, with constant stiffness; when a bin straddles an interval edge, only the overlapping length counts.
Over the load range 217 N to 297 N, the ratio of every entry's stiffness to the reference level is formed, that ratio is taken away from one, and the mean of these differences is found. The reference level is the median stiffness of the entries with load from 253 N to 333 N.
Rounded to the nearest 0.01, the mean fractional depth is 0.03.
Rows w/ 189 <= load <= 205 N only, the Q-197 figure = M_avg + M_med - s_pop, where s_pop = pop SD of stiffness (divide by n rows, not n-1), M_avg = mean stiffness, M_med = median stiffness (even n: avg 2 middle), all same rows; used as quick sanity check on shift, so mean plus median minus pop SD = 12.4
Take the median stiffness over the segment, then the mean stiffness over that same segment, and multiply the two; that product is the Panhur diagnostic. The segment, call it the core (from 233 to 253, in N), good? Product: 34.5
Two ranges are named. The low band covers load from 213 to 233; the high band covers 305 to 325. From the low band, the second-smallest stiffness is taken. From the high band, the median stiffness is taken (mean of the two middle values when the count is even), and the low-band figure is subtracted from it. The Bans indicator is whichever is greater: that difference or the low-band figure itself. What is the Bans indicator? 5.68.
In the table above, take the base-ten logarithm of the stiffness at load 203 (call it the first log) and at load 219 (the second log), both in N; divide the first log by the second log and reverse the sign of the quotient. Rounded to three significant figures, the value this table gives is -1.04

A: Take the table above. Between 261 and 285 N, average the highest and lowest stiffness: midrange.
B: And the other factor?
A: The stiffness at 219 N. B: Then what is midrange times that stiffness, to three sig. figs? 31.6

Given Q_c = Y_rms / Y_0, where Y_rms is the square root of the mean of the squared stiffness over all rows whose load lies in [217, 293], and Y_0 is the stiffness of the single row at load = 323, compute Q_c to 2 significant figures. 0.97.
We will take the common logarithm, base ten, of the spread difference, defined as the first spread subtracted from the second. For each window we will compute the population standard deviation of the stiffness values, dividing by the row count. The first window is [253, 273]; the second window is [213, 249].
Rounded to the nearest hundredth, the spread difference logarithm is -1.20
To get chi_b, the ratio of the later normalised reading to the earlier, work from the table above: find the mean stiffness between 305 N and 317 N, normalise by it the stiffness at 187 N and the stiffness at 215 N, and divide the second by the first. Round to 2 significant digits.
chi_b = 0.85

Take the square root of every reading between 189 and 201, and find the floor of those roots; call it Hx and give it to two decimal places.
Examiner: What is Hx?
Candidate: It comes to 2.50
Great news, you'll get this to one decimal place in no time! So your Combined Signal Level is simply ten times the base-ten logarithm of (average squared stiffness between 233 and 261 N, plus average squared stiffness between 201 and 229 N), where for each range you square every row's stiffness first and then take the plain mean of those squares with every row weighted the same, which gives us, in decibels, 18.4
